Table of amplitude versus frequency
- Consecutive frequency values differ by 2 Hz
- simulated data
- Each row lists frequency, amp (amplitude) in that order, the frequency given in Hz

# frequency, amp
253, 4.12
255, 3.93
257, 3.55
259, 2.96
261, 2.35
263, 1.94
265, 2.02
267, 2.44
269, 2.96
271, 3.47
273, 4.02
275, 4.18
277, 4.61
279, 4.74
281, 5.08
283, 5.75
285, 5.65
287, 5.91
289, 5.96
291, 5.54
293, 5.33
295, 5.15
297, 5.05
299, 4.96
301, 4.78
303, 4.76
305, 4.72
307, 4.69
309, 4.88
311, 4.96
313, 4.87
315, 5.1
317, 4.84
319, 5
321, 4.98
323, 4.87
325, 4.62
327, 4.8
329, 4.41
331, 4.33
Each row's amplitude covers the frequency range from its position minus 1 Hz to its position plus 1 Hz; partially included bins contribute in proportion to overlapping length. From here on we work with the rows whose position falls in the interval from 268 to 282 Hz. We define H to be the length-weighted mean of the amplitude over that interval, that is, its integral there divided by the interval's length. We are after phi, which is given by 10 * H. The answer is 42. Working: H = 4.2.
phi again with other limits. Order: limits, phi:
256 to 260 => 33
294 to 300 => 51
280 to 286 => 55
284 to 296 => 56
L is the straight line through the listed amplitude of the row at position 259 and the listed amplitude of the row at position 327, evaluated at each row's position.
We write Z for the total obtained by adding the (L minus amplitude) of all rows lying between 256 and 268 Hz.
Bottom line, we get 3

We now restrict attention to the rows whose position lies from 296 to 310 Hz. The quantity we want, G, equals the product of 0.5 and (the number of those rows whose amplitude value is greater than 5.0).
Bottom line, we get 0.50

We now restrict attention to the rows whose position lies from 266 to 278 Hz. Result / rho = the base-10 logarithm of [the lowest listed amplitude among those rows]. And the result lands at 0.387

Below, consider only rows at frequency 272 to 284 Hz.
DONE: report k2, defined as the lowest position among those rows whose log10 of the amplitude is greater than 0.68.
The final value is 281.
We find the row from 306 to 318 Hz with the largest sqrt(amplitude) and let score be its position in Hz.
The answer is 315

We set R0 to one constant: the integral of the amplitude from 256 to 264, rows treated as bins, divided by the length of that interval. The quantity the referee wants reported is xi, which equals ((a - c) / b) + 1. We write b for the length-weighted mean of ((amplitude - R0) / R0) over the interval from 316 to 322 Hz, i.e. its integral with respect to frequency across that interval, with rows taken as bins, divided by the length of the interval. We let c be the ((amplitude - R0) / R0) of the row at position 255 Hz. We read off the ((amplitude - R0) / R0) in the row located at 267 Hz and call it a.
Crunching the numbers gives 0.3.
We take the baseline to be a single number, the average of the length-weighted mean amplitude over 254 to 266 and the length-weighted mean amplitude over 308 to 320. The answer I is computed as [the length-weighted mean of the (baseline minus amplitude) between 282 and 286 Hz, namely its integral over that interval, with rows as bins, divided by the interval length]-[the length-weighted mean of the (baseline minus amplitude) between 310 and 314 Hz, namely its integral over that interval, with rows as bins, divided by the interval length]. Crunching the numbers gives -0.8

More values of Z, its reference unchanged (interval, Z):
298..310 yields -4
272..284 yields -8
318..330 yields 0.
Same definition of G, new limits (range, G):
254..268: 0.00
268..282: 0.50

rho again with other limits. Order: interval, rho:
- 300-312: 0.671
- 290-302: 0.679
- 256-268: 0.288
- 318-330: 0.644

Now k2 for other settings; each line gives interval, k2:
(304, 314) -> 309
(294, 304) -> 295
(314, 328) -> 315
